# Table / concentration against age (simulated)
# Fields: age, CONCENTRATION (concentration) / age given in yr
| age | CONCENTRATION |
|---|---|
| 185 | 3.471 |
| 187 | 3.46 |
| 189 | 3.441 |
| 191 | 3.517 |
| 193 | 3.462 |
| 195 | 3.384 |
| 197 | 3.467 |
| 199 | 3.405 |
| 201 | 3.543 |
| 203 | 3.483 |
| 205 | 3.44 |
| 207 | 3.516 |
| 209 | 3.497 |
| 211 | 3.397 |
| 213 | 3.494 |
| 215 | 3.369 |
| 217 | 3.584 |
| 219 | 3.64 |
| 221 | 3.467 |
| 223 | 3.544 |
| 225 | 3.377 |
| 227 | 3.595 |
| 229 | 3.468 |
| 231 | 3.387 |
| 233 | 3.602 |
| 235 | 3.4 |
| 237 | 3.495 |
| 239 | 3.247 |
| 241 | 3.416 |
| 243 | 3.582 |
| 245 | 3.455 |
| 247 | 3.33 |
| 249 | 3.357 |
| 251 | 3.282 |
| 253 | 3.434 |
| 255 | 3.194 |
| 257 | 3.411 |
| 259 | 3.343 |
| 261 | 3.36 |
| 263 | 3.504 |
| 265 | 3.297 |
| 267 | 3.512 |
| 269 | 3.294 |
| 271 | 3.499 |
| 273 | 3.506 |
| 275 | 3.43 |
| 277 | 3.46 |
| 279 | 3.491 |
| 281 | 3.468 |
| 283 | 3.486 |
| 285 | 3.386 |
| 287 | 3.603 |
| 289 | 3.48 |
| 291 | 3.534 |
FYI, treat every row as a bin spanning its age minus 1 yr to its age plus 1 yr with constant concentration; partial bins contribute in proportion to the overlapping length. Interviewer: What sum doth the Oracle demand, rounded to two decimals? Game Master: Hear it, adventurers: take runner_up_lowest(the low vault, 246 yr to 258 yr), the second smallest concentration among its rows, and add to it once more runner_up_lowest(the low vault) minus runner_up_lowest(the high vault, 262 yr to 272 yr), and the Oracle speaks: 3.27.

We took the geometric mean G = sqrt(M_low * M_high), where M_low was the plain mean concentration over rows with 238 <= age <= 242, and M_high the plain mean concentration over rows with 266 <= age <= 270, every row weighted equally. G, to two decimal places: 3.37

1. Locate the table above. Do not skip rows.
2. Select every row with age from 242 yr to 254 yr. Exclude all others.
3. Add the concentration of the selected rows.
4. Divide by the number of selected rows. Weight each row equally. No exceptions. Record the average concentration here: 3.41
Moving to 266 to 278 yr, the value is 3.45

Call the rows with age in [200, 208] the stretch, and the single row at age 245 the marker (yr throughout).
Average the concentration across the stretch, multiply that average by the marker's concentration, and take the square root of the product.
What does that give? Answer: 3.48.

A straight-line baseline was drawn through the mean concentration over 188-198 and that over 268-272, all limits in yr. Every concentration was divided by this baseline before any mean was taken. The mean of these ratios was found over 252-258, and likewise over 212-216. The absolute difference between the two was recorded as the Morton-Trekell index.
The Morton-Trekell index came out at 0.016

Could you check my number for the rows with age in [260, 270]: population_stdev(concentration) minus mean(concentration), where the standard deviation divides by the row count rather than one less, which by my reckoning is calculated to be -3.30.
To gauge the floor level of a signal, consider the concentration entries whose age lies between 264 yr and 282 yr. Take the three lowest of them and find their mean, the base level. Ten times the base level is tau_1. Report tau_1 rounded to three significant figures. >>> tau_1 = 33.4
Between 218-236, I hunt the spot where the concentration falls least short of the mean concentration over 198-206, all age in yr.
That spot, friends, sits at 219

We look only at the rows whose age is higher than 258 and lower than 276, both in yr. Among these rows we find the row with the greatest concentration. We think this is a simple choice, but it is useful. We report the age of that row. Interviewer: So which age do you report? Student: 267 yr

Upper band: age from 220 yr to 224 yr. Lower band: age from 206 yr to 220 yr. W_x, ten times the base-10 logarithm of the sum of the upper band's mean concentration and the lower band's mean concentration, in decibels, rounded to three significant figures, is 8.45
